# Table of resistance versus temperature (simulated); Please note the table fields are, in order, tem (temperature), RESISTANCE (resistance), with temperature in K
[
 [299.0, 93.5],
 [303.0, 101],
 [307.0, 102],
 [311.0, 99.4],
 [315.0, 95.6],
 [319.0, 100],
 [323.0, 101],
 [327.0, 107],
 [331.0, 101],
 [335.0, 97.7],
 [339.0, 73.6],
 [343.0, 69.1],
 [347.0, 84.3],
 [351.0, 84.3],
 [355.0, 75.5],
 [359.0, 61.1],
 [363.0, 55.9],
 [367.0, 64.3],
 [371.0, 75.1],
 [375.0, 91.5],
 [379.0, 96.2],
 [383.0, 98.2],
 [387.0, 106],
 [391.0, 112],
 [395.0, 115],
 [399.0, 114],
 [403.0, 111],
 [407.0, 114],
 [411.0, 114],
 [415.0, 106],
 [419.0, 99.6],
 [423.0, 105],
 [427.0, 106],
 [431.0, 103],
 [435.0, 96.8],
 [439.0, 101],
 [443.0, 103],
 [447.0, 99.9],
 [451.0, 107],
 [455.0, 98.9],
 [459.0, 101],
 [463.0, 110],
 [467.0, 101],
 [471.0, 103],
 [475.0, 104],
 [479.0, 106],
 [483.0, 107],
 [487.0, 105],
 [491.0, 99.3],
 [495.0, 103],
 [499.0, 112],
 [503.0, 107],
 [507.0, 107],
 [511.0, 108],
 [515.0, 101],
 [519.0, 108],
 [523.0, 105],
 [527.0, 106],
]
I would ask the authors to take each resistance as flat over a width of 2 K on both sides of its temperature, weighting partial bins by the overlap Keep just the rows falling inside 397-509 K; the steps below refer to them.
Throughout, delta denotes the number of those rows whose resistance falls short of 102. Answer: 8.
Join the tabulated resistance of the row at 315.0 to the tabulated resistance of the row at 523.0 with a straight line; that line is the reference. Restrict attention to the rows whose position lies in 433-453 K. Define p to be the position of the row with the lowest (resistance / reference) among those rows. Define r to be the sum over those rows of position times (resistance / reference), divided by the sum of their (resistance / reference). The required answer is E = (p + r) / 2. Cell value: 439.1 K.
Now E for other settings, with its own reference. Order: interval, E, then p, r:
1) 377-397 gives 383.2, 379.0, 387.4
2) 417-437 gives 431.0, 435.0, 426.9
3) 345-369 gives 359.5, 363.0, 356.0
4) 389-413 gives 402.0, 403.0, 401.0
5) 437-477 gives 456.0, 455.0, 457.0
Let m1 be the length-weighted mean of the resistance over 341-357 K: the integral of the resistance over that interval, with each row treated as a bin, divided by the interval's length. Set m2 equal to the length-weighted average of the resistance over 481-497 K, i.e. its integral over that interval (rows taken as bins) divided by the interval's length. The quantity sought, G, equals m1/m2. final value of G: 0.76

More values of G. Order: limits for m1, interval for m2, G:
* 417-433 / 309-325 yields 1.04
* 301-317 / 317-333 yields 0.97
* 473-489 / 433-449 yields 1.05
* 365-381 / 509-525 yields 0.78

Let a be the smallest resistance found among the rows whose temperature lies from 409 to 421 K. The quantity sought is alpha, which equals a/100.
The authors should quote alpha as 1.00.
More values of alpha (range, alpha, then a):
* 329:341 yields 0.74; 73.6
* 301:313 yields 0.99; 99.4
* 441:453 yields 1.00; 99.9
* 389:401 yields 1.12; 112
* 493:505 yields 1.03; 103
